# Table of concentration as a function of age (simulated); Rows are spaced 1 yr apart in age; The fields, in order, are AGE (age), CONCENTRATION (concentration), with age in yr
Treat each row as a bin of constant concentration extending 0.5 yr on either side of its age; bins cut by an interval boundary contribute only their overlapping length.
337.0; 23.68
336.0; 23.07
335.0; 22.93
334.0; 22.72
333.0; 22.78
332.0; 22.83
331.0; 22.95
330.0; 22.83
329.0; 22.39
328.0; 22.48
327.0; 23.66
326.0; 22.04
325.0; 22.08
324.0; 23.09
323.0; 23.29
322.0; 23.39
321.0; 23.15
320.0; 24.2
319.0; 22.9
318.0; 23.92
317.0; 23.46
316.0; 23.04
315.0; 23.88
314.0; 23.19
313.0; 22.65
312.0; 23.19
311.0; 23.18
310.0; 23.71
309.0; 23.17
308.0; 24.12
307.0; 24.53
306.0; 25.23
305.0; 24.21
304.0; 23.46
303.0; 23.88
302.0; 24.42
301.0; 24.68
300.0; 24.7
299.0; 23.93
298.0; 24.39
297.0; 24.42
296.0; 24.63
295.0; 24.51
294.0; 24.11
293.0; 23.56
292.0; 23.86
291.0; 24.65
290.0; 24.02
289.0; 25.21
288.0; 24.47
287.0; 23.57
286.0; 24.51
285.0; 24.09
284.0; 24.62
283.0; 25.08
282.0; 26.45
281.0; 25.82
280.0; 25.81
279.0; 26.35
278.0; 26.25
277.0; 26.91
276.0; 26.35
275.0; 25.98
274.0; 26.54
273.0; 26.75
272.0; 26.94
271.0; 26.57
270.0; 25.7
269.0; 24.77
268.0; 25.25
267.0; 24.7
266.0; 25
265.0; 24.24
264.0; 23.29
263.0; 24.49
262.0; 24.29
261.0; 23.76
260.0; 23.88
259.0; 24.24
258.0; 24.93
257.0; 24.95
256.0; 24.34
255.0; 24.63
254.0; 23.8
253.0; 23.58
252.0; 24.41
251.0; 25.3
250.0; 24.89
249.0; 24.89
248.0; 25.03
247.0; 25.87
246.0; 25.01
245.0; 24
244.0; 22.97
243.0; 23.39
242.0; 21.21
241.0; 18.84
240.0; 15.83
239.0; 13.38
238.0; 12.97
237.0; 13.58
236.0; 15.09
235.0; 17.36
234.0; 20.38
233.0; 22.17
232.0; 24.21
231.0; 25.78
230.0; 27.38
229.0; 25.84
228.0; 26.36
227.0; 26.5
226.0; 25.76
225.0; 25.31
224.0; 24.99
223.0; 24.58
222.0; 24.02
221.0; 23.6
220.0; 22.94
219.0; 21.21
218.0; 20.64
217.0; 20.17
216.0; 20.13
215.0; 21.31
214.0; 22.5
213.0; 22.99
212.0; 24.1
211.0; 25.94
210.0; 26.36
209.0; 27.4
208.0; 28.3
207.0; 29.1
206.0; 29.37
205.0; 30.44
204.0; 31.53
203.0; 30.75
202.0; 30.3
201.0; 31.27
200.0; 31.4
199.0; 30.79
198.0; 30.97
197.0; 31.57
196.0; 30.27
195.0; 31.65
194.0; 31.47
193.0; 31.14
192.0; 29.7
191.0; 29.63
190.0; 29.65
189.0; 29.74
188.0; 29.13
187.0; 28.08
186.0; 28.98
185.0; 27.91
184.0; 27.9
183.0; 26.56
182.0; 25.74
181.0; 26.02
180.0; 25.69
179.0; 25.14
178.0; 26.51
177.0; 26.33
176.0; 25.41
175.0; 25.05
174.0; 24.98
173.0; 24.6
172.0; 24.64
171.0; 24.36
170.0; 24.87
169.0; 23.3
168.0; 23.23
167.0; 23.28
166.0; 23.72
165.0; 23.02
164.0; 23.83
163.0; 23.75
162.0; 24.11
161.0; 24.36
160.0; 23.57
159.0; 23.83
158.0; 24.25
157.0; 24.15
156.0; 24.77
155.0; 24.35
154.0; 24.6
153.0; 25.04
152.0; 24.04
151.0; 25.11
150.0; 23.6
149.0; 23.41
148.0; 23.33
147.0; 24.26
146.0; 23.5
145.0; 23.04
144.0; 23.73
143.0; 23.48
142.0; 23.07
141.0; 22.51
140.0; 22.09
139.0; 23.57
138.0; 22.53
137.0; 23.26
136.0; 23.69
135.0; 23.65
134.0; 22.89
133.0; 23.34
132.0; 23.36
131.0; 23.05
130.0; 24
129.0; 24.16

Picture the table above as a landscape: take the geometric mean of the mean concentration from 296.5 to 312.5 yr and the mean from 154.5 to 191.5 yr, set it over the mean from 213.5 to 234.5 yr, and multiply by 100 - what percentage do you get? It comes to 105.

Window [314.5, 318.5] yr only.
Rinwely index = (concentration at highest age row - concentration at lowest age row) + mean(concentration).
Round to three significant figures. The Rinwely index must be 23.6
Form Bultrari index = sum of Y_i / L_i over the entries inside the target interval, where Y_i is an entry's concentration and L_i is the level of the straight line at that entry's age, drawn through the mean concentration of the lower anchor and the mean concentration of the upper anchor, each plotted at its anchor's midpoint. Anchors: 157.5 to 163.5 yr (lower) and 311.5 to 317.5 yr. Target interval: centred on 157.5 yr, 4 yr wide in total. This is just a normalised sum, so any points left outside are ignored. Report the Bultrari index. 4.0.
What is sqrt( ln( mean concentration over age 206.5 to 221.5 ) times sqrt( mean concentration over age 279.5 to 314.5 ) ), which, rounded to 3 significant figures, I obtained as 3.95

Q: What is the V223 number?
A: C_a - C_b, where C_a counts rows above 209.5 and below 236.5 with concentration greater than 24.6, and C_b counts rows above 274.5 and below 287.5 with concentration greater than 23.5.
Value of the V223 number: -3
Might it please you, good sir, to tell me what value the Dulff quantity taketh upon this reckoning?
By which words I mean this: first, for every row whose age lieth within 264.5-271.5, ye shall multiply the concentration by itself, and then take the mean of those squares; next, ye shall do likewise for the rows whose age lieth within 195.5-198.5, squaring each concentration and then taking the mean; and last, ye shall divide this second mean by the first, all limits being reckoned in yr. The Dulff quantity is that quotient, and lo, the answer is 1.5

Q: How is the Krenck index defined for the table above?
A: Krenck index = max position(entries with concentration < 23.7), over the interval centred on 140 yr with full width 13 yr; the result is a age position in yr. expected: 146.0 yr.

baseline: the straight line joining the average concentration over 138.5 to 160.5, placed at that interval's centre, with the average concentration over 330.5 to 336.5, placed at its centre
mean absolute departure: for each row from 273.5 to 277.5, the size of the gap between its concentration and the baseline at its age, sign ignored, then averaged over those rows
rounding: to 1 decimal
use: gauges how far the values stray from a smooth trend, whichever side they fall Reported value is 3.3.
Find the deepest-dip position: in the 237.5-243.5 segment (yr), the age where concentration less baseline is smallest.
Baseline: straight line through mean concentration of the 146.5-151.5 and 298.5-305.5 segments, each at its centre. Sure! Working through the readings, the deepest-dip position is 238.0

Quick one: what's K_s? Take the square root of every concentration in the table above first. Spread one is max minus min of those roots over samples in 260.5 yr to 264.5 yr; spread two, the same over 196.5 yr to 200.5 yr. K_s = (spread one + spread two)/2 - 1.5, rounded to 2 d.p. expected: -1.40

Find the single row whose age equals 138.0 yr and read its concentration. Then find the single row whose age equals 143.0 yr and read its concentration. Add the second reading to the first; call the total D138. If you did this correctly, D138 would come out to 46.0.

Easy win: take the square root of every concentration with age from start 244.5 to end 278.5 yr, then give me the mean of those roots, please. 5.00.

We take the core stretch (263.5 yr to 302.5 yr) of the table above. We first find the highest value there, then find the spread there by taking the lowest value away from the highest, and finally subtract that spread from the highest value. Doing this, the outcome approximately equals 23.3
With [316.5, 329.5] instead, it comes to 22.0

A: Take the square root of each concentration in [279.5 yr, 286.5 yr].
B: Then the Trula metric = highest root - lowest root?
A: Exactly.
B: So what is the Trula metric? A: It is 0.235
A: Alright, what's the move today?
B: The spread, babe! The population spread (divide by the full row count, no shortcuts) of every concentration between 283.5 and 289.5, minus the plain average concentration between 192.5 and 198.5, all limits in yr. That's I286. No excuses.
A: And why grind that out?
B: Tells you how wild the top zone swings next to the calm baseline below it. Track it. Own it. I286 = -31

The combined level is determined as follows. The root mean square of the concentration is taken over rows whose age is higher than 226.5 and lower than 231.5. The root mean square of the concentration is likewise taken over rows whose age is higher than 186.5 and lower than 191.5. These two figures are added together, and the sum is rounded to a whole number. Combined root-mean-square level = 56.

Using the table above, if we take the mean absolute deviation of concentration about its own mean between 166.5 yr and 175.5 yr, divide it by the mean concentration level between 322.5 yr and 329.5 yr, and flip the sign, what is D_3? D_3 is -0.029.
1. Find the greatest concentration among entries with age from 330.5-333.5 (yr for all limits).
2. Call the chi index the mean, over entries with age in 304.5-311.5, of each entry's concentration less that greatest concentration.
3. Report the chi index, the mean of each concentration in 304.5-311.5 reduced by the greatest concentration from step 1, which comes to 1.1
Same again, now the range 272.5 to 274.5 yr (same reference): 3.7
